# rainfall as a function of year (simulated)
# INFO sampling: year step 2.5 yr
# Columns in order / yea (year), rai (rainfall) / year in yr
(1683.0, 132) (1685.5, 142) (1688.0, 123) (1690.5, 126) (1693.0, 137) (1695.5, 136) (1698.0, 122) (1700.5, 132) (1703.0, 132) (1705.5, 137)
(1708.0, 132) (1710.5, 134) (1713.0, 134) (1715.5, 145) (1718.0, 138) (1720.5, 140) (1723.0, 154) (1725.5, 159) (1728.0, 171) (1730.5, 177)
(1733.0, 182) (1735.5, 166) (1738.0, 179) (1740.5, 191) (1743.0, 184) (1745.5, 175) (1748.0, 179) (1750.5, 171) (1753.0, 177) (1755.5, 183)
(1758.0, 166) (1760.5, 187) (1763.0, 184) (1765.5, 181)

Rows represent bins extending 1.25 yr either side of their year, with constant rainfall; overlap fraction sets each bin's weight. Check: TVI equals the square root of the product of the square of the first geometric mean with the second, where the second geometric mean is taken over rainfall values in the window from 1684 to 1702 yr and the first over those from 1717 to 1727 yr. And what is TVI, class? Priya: 1688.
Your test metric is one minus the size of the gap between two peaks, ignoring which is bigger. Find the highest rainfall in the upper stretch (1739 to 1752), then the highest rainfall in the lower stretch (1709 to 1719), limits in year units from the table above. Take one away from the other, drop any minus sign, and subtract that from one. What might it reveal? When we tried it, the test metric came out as -45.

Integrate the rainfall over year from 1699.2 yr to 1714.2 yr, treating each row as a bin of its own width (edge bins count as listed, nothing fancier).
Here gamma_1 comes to 2002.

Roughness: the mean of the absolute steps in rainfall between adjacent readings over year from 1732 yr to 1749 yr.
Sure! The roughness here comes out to 10.2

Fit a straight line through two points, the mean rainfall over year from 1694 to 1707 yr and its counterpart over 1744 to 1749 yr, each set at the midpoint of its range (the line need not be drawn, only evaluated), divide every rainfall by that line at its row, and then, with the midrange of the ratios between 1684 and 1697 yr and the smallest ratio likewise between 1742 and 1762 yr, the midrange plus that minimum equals 2.00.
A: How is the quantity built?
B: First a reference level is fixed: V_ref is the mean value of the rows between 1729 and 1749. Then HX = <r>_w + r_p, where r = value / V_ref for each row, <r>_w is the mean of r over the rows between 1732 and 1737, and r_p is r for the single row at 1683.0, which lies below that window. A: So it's 1.71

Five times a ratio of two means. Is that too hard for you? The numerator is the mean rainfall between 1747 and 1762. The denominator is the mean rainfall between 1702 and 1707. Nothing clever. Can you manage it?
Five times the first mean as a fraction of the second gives 6.59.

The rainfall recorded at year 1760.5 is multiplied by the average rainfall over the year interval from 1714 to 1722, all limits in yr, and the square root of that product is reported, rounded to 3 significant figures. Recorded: 162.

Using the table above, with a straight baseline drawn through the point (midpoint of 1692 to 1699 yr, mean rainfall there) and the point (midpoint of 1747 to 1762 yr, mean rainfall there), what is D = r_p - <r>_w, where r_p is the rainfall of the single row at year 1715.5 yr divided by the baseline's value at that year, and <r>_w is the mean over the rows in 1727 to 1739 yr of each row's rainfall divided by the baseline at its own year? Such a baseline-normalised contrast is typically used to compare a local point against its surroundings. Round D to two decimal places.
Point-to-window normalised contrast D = -0.10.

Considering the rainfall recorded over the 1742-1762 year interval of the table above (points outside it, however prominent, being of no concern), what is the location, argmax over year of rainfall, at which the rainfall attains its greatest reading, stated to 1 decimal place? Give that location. 1760.5 yr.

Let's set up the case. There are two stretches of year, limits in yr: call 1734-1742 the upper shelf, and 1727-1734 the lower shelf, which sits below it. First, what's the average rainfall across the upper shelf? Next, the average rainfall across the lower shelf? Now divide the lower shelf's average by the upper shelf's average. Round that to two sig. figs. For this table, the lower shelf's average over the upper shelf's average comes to 0.99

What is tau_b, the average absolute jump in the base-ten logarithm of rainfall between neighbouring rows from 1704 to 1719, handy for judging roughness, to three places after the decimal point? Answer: 0.016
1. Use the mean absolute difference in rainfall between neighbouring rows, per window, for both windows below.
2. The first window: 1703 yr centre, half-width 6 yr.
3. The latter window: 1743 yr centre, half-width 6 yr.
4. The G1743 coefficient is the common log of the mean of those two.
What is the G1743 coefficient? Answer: 0.81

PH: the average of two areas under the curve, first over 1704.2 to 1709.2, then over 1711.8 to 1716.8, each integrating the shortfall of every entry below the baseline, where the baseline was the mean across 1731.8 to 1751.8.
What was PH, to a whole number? 207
